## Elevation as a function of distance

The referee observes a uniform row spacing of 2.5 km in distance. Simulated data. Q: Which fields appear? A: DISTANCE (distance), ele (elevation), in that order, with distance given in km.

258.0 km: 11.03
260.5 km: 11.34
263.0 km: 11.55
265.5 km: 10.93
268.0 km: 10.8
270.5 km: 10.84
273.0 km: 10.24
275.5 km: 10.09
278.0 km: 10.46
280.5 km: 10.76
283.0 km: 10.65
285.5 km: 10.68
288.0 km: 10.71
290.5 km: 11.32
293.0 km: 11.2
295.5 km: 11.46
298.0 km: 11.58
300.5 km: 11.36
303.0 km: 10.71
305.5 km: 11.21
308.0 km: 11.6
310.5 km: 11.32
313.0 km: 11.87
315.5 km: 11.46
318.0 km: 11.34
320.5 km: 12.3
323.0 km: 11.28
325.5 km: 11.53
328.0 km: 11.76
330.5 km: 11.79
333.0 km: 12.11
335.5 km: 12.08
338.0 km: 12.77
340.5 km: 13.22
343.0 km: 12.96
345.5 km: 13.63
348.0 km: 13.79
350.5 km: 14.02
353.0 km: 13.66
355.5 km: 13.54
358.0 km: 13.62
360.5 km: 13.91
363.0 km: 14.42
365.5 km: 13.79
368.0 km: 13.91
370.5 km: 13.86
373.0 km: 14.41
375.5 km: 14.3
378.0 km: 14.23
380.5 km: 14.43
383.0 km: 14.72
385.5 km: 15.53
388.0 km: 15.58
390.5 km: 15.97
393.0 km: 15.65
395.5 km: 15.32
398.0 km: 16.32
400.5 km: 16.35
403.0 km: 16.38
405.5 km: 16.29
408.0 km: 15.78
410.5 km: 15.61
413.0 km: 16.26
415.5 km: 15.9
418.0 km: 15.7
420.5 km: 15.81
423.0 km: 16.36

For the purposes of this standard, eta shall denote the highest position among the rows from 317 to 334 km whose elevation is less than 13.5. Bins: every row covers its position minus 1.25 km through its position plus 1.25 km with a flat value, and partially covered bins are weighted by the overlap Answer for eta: 333.0 km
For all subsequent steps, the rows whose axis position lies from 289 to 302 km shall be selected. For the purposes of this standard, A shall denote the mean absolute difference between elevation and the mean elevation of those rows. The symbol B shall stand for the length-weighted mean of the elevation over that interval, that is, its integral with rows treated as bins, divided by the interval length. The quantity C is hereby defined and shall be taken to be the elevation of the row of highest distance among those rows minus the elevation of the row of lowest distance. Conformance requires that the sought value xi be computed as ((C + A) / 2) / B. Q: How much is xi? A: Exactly 0.007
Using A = 0.11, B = 11.4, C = 0.0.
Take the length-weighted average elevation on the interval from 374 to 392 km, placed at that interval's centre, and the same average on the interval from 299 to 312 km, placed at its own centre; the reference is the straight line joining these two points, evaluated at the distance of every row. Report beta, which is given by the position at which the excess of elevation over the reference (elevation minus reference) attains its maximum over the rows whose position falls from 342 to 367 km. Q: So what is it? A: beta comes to 350.5 km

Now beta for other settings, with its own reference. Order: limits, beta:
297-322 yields 298.0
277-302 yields 290.5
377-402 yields 390.5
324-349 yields 348.0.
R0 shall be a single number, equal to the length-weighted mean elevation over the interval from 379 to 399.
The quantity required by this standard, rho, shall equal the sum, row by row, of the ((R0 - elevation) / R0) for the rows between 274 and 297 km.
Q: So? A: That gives 3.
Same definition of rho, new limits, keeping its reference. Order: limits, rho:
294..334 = 4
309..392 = 5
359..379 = 1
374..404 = 0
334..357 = 1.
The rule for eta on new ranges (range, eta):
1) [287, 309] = 308.0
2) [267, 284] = 283.0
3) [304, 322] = 320.5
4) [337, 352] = 343.0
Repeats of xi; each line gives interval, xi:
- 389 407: 0.020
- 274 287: 0.038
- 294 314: 0.029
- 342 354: 0.035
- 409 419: 0.010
